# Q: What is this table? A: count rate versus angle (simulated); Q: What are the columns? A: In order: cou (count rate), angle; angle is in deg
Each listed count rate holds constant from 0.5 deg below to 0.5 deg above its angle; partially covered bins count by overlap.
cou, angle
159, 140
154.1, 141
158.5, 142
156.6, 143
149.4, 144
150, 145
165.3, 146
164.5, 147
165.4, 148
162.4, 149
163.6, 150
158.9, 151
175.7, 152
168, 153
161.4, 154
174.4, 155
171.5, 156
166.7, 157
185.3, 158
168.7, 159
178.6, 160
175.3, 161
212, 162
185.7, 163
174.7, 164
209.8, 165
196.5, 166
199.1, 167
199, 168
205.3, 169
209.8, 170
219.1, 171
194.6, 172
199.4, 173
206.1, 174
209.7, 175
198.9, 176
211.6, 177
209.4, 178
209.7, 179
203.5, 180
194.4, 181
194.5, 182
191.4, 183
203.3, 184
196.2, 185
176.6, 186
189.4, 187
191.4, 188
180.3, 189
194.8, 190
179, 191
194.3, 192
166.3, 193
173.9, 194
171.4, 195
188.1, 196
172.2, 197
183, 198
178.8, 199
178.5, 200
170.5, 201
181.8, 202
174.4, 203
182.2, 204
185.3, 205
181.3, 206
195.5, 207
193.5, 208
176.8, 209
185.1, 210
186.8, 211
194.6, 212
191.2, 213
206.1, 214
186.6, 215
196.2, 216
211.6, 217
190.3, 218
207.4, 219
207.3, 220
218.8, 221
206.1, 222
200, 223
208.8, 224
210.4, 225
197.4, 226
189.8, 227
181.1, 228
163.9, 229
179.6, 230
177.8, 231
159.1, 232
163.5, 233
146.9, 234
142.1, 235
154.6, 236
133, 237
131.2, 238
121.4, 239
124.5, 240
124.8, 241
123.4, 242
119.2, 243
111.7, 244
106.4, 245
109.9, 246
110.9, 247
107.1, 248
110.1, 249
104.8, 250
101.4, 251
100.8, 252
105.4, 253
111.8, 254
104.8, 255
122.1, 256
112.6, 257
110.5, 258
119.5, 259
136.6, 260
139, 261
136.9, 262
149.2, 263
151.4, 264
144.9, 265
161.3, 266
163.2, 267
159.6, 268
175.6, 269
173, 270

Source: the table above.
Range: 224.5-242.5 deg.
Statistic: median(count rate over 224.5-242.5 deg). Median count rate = 157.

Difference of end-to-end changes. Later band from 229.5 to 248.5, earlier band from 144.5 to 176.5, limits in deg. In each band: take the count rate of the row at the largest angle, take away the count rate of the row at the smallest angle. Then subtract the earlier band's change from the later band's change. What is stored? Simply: -121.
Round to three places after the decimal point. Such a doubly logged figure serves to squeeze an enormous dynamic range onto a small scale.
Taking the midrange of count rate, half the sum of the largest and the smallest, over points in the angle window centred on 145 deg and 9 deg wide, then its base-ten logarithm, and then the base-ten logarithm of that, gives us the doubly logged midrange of 0.342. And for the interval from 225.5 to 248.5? 0.339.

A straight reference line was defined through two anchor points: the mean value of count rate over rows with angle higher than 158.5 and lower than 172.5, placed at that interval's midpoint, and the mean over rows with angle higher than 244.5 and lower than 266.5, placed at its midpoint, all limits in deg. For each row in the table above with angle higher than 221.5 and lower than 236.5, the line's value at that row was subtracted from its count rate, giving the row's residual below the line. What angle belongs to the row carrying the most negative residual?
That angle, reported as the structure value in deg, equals 235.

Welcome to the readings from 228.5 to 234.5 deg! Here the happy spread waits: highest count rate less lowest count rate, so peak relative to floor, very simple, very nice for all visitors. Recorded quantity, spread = 32.7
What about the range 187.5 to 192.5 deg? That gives 15.8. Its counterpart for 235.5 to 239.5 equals 33.2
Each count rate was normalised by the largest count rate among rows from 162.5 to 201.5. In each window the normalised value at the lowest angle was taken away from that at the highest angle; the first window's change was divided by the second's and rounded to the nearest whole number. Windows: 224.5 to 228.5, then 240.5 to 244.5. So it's 2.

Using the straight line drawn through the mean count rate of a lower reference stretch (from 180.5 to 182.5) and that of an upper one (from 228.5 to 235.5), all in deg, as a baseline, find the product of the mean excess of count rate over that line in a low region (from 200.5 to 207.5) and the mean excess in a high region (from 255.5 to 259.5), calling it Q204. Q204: -48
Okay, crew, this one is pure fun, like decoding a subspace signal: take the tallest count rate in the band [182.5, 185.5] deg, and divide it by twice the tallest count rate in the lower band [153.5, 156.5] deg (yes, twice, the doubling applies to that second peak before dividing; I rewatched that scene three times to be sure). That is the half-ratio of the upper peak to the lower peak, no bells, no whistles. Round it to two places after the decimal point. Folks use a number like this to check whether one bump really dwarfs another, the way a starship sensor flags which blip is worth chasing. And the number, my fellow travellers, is 0.58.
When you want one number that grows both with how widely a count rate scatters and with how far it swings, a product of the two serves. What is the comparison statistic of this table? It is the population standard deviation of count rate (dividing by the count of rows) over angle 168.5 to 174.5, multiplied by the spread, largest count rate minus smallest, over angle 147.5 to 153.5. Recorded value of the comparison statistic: 130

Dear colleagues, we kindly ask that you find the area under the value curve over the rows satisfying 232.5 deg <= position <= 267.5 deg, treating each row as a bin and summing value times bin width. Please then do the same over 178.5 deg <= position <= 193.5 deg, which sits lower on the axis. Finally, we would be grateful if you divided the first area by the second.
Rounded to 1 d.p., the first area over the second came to 1.5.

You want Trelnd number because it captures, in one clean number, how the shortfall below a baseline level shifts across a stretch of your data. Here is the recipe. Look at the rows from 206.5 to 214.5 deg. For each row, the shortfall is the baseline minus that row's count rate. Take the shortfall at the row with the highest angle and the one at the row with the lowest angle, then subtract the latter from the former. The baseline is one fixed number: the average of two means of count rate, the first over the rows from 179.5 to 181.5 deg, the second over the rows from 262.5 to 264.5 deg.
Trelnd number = -11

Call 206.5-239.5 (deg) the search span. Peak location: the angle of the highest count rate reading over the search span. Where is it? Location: 221 deg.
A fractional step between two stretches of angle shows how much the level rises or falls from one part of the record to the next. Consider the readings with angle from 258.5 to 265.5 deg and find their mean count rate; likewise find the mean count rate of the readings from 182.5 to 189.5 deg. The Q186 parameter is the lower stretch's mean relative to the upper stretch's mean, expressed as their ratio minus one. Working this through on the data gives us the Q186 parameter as 0.4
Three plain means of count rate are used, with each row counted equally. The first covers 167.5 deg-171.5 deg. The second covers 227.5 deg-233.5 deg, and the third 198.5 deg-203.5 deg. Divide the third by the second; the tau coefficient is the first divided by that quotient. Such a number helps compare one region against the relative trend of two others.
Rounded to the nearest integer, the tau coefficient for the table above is 201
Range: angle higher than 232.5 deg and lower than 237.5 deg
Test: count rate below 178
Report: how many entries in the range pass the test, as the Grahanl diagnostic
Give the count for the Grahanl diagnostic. 5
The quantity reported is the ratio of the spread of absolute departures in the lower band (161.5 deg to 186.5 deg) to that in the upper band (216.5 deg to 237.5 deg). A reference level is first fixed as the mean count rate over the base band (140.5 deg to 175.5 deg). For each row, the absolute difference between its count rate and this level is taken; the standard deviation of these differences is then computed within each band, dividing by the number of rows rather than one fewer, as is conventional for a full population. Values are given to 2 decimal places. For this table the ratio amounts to 0.73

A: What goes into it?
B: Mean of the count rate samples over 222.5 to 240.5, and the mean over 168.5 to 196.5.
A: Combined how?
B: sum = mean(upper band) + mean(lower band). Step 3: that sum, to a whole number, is 361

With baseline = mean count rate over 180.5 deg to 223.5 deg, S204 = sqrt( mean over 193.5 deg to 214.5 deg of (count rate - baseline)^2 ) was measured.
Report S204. 11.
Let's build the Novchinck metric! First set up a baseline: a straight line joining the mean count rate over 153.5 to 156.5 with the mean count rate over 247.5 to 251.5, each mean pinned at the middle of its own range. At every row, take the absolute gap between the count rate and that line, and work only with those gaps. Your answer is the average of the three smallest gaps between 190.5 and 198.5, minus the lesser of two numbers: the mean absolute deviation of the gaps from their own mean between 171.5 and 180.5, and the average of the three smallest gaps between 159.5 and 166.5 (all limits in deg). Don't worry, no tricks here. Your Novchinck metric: 22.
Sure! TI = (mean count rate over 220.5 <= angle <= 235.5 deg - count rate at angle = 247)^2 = 5201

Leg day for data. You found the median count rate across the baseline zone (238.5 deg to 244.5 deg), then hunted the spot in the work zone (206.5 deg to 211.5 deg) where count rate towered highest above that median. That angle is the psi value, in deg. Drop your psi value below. 207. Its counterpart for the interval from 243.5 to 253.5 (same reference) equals 244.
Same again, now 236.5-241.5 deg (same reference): 237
